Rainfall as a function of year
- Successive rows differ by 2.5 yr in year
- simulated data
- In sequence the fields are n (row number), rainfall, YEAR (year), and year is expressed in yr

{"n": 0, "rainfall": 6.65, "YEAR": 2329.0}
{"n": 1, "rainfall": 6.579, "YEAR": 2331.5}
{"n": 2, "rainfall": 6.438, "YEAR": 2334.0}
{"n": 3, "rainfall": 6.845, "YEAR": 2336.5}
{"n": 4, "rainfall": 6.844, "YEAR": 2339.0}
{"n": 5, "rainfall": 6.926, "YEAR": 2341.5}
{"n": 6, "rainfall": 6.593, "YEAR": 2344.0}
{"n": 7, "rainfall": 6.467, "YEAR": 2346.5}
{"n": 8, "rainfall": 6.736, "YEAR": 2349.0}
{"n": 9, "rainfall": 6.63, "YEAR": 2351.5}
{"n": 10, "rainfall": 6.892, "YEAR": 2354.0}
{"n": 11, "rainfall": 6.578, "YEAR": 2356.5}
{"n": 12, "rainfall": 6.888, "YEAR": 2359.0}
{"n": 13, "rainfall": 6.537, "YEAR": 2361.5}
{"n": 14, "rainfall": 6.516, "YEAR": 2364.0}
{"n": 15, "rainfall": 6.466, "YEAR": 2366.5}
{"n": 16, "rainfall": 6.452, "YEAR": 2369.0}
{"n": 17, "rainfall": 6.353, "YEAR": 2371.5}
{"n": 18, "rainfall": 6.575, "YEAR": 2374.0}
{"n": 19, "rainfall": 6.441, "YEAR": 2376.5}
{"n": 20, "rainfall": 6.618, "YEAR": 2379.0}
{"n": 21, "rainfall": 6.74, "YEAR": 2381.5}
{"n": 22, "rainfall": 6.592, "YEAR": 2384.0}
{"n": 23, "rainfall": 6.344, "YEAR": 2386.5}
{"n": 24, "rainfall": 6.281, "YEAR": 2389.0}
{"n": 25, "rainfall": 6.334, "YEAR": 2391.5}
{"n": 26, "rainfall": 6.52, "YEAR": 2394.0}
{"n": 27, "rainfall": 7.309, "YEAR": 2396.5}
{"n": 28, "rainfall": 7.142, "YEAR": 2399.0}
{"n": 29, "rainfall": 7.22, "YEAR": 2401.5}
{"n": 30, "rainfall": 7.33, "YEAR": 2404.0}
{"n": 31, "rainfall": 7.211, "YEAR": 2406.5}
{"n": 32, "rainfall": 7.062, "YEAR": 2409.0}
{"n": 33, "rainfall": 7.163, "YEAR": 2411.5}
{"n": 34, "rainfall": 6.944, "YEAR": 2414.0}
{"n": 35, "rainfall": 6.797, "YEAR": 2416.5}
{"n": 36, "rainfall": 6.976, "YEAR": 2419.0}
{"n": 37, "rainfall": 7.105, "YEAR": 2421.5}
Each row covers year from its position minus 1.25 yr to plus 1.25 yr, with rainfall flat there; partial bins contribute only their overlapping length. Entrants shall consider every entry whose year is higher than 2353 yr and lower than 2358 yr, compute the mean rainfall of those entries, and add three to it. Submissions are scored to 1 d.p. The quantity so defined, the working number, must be 9.7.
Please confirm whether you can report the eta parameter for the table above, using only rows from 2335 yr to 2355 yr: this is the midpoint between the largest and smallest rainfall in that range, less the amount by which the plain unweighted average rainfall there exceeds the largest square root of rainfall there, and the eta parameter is 2.59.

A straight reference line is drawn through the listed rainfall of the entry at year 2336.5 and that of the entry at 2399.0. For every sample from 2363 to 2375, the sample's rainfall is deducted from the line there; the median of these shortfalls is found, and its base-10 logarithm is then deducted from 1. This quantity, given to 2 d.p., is 1.28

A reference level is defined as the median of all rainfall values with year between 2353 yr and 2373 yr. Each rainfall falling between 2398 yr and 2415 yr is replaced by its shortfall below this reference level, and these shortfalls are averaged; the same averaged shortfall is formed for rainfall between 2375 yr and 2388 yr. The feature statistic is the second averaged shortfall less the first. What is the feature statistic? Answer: 0.61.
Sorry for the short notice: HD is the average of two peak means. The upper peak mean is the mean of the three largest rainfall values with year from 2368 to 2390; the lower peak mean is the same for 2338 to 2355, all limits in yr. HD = 6.77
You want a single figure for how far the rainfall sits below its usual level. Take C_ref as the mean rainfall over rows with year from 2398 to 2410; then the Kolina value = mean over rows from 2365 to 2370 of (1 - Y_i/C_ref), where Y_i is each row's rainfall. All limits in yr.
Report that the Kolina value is 0.10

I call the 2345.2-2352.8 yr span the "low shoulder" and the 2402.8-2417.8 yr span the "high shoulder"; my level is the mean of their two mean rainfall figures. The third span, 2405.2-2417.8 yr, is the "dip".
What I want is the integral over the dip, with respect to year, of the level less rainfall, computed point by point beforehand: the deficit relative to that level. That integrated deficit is -2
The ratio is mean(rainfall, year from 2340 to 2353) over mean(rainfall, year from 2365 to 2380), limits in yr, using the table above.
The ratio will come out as 1.03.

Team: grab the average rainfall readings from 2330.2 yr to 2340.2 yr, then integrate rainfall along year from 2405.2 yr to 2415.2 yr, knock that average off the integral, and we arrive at 64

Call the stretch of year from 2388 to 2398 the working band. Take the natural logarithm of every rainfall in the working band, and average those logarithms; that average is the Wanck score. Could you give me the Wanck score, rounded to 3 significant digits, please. 1.89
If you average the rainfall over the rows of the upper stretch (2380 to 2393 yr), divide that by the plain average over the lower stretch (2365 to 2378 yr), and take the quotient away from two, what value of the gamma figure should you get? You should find 1.00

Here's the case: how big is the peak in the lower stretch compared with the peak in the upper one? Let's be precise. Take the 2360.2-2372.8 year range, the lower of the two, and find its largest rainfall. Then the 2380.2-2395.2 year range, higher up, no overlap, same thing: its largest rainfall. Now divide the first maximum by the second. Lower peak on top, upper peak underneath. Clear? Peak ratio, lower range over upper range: 0.97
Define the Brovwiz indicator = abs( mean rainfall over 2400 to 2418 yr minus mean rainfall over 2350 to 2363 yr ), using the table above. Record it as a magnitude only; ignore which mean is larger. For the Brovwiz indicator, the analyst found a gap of 0.40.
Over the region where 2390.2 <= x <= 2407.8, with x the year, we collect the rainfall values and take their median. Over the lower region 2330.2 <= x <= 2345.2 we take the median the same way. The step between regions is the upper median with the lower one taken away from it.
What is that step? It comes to 0.5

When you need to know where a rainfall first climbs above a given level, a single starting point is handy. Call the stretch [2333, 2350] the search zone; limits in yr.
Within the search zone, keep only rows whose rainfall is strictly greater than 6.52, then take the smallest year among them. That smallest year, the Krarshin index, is 2336.5 yr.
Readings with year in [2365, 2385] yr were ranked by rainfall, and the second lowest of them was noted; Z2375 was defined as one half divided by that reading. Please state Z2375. 0.0776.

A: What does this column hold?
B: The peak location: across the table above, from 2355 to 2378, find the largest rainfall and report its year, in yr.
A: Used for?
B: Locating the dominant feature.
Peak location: 2359.0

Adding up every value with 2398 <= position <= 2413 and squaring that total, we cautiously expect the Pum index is 1860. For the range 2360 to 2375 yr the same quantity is 1513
